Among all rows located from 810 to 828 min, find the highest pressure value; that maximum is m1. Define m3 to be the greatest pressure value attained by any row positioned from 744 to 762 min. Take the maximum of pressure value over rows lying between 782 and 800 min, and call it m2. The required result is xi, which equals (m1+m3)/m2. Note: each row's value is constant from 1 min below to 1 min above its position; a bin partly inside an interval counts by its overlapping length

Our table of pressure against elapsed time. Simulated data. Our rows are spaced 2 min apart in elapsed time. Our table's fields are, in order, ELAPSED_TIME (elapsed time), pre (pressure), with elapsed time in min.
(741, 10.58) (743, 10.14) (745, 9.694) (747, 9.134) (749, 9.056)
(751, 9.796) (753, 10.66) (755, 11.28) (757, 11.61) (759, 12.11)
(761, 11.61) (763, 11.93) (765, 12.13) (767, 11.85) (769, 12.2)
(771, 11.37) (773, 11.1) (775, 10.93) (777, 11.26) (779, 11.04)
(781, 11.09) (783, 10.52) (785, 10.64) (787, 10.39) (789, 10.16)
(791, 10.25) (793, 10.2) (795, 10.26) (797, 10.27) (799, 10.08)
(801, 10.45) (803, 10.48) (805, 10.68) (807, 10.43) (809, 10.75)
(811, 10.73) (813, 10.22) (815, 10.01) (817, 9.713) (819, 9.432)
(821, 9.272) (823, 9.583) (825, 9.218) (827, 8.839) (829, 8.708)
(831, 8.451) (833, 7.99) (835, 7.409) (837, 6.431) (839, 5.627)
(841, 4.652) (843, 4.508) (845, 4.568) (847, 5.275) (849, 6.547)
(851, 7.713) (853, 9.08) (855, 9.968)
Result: 2.1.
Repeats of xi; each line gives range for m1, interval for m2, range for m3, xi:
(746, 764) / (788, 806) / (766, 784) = 2.3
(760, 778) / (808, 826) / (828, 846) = 1.9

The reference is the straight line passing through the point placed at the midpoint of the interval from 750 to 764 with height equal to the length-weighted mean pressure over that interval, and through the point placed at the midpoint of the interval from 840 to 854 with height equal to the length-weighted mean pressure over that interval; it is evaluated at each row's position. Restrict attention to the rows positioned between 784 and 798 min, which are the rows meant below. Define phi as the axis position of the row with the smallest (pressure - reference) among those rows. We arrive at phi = 789 min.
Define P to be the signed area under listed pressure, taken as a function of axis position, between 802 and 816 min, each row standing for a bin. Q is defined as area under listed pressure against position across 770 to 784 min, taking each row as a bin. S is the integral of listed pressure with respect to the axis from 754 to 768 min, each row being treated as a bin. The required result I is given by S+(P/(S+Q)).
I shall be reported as 165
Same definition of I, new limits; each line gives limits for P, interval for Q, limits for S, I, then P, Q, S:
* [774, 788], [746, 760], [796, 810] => 147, 152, 147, 146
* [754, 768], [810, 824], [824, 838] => 115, 165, 138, 114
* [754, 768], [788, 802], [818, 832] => 128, 165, 143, 127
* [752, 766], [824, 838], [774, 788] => 152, 163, 114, 152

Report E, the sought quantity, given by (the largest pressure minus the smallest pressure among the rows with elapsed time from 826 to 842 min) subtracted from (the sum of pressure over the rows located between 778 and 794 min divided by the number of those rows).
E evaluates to 6.3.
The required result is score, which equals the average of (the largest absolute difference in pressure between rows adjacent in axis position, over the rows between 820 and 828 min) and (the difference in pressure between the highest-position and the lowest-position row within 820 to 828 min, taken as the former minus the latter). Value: -0.03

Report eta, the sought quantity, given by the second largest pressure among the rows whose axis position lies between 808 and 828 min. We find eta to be 10.73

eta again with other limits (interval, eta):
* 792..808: 10.48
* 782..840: 10.73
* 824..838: 8.839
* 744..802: 12.13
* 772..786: 11.1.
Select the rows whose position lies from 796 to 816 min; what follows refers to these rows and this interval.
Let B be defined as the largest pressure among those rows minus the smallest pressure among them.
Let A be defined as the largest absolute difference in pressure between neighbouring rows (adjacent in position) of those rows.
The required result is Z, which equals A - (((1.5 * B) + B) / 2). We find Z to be -0.4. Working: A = 0.51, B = 0.7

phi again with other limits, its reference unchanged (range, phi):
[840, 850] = 843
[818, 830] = 829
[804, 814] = 807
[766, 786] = 775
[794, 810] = 795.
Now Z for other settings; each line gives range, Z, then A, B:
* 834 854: -4.3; 1.37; 4.6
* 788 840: -5.4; 0.98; 5.1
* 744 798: -3.1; 0.86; 3.1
